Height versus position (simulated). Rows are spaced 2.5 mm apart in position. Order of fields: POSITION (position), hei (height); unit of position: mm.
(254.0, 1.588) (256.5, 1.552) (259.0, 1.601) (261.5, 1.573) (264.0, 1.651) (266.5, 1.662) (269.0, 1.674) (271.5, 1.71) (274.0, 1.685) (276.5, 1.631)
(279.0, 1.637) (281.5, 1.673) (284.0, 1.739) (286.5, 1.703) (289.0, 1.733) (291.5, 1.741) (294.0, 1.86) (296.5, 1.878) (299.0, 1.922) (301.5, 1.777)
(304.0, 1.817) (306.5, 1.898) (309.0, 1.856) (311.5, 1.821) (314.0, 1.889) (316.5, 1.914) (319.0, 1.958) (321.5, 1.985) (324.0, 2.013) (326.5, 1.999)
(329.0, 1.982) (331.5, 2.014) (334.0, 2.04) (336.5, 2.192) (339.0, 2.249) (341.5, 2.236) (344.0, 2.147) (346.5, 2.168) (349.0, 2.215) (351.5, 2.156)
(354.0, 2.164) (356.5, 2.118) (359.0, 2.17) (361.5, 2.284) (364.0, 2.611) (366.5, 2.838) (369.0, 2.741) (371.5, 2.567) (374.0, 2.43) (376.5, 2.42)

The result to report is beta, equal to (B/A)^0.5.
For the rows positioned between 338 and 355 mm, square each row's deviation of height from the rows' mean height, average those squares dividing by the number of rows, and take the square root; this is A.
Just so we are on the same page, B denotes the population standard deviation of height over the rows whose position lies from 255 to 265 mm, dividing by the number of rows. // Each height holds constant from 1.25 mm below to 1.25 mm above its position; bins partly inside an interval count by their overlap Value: 1.0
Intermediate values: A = 0.039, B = 0.037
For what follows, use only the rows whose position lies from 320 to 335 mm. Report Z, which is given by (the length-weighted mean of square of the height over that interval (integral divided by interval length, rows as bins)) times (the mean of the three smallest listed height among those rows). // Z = 8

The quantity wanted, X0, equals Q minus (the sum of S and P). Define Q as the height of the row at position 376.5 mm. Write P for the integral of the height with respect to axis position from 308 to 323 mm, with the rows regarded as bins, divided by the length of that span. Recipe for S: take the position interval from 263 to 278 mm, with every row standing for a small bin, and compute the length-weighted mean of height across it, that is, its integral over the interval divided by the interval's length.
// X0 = -1.2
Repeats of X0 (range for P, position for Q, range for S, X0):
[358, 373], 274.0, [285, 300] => -2.7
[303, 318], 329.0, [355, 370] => -2.3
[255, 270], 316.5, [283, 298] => -1.5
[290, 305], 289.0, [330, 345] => -2.2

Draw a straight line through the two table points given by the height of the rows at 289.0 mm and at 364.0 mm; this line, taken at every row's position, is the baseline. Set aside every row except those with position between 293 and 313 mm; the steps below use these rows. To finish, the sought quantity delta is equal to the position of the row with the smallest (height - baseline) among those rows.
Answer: 311.5 mm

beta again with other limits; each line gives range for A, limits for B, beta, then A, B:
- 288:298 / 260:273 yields 0.8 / 0.066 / 0.045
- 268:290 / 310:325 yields 1.3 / 0.036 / 0.064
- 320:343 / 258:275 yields 0.6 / 0.106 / 0.045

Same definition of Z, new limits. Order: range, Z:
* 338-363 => 10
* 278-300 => 5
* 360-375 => 16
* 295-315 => 6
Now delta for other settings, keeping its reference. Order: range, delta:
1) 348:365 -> 356.5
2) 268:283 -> 279.0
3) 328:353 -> 351.5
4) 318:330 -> 329.0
